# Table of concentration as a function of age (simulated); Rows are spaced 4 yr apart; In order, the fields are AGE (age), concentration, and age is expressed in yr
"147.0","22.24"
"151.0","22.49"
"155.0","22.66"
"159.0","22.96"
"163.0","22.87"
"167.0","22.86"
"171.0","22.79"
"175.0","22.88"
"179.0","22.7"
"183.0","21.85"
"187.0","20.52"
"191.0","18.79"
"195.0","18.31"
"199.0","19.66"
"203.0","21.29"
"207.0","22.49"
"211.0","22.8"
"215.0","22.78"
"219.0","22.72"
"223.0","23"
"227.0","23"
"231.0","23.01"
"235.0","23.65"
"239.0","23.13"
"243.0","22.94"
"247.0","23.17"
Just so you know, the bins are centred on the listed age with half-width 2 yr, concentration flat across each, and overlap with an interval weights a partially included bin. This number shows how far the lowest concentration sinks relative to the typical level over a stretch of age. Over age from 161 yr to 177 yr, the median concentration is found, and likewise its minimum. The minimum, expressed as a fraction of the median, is 0.997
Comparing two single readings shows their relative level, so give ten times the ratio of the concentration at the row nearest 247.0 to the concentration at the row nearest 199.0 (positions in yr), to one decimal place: 11.8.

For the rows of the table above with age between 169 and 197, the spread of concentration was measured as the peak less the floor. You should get 4.6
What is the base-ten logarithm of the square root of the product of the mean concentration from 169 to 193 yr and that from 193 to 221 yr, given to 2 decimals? 1.33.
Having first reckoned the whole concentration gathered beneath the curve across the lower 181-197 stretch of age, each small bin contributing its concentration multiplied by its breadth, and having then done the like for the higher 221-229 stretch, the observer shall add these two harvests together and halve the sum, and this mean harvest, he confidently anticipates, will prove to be 251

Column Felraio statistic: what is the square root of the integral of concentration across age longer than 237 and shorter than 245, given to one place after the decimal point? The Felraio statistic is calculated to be 13.6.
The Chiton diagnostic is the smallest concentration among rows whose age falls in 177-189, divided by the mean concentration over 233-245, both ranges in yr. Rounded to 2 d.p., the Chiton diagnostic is 0.88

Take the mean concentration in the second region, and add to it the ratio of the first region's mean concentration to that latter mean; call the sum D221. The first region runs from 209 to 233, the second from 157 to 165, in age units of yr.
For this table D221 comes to 23.9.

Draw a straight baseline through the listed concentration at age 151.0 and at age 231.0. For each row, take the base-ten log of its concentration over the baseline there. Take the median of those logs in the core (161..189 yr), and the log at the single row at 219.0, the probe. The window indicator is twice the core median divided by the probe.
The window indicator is -2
